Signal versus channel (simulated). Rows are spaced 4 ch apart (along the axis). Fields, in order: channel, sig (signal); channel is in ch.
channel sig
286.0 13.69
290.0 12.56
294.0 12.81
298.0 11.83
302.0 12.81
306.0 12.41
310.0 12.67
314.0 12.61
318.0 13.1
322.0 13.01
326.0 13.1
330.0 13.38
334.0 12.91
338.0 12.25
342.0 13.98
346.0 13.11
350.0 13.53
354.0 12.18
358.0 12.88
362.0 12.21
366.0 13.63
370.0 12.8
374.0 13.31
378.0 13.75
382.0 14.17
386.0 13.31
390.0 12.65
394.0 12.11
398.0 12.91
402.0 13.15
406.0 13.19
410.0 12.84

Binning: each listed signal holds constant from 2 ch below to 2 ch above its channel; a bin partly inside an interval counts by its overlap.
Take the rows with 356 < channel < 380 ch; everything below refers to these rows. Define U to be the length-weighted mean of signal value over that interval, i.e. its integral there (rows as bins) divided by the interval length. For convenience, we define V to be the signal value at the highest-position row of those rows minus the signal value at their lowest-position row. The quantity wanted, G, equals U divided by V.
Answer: 15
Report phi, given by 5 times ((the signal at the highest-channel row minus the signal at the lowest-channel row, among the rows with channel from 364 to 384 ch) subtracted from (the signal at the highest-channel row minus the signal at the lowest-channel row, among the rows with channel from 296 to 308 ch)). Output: 0.2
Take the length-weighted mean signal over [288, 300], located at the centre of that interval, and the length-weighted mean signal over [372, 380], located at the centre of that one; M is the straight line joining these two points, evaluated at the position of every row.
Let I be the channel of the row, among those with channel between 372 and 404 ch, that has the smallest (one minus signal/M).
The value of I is 382.0 ch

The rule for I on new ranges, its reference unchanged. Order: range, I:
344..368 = 350.0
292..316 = 294.0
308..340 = 330.0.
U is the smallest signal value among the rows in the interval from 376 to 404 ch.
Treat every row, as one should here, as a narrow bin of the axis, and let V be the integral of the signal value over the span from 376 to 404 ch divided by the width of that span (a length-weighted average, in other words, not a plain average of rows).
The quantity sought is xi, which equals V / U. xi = 1.086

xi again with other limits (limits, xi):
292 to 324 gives 1.070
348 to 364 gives 1.043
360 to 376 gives 1.064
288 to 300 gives 1.048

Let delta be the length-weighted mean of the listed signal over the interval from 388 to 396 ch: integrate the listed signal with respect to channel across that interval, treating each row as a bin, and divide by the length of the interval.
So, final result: 12.4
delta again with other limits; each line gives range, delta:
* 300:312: 12.6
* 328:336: 13.1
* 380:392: 13.4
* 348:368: 12.9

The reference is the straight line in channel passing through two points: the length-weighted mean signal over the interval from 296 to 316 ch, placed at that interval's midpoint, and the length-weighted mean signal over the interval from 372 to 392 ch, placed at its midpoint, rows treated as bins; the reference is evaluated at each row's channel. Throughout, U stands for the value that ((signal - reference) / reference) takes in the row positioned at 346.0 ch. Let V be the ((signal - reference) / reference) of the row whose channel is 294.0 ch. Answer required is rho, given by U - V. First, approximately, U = 0.01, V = 0.04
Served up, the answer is -0.03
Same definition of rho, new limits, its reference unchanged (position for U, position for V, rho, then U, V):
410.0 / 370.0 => -0.03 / -0.07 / -0.04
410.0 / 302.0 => -0.10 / -0.07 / 0.03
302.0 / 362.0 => 0.11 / 0.03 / -0.07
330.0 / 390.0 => 0.11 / 0.05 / -0.07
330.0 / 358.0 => 0.07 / 0.05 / -0.02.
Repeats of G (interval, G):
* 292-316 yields -63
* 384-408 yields -107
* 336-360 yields 21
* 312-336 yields 43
